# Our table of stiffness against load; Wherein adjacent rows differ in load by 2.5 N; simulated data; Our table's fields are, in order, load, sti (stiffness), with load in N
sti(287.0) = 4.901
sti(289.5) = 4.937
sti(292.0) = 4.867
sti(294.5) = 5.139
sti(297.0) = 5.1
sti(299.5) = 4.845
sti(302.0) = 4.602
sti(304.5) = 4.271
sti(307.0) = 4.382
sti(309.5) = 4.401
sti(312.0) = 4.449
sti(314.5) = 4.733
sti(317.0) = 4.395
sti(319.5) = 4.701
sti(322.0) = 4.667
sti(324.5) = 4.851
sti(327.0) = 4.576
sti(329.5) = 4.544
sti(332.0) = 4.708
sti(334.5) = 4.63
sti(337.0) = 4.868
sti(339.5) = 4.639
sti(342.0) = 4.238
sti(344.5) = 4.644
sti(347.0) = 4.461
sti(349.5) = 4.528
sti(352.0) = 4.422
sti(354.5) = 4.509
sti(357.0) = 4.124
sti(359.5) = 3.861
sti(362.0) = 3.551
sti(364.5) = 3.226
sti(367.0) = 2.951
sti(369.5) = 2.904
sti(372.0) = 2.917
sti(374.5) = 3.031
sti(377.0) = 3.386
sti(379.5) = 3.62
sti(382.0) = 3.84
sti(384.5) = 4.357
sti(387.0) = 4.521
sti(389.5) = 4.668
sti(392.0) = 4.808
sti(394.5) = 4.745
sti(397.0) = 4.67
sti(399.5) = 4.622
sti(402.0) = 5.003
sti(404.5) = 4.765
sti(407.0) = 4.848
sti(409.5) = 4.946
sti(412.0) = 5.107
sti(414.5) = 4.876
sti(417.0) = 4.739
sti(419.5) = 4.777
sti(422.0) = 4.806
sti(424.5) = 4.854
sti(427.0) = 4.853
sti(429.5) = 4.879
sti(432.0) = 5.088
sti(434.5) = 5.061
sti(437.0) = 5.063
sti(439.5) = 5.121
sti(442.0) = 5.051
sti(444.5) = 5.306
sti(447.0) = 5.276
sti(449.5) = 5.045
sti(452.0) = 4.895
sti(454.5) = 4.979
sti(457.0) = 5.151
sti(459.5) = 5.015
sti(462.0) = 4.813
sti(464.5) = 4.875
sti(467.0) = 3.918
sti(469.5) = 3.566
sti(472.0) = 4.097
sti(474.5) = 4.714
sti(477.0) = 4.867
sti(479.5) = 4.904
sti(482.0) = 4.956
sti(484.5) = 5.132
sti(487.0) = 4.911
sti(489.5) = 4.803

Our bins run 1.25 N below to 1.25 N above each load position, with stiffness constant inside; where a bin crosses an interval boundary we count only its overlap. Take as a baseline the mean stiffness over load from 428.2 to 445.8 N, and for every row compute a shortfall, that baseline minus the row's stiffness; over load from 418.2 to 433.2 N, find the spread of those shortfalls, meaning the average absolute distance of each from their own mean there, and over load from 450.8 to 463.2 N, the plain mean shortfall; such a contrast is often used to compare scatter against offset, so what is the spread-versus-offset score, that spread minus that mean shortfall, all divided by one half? -0.1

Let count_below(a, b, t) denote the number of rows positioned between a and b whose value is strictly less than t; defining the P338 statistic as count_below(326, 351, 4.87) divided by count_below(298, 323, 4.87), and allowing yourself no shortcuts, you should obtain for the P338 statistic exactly 1.0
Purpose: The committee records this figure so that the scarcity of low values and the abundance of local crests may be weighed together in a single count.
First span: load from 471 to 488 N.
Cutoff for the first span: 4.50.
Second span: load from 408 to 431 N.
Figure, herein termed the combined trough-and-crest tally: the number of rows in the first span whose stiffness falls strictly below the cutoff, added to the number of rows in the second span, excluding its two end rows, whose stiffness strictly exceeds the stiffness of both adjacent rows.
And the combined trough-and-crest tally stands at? 3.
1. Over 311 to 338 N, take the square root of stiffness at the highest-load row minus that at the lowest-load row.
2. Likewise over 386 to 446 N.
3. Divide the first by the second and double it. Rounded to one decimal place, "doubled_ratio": 1.1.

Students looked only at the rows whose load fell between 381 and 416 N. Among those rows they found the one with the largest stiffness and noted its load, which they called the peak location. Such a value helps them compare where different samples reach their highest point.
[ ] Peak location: 412.0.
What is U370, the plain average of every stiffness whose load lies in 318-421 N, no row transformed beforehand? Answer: 4.34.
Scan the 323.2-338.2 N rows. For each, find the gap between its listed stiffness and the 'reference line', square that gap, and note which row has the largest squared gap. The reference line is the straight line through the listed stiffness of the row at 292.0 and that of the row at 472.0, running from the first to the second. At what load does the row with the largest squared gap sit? 337.0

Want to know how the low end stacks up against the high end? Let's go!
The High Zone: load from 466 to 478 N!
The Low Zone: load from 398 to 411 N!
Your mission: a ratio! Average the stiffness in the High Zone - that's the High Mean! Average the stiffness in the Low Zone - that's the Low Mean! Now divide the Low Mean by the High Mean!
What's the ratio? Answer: 1.1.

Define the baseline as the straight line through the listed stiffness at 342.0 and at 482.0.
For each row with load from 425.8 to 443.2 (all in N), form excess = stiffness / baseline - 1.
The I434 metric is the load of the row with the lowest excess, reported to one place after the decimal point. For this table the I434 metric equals 427.0 N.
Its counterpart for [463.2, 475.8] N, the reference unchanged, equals 469.5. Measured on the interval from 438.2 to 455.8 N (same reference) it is 452.0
